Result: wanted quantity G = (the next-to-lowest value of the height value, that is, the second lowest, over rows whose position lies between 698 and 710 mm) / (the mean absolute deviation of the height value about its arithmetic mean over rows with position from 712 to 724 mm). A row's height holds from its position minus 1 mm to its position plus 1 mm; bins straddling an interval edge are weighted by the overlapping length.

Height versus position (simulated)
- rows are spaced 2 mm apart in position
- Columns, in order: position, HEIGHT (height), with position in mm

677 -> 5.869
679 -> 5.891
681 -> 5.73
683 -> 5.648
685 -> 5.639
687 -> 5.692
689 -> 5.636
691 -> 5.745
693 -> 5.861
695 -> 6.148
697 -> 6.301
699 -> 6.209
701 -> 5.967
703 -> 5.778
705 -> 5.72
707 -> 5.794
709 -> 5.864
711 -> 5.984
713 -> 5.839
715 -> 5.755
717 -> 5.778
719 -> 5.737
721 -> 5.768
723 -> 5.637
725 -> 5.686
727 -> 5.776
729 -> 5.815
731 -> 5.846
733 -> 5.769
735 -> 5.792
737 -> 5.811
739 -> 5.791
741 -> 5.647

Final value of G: 133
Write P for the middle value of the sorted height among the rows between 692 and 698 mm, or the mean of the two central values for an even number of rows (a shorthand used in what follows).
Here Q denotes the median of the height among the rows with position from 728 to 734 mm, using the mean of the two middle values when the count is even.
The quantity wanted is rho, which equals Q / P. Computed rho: 0.95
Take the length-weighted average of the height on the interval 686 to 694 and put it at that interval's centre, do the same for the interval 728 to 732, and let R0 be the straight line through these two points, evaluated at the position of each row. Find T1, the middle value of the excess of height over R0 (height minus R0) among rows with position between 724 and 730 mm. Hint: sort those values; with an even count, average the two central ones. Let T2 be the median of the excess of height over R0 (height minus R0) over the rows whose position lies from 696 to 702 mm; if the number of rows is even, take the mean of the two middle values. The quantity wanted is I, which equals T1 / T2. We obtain -0.10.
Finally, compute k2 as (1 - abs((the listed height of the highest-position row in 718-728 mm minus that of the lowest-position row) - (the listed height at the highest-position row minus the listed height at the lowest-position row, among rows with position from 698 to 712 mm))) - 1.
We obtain -0.3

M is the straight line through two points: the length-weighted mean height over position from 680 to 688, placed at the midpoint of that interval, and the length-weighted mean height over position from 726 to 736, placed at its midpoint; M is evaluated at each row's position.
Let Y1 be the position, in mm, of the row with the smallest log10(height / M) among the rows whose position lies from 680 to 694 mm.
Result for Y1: 689 mm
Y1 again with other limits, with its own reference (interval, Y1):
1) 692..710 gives 705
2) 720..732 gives 723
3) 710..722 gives 719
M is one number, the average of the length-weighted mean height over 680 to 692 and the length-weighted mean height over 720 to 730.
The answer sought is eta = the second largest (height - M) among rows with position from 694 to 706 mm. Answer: 0.50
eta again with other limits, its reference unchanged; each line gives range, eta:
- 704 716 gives 0.15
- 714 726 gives 0.06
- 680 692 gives 0.02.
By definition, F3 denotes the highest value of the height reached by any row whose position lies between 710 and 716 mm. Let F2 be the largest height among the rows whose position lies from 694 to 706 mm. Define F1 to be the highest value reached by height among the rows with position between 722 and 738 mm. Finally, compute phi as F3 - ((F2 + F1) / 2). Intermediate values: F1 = 5.846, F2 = 6.301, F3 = 5.984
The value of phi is -0.1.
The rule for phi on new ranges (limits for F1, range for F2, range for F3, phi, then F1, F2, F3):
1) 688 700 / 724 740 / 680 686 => -0.3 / 6.301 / 5.846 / 5.73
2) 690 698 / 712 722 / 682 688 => -0.4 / 6.301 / 5.839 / 5.692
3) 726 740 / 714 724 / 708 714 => 0.2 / 5.846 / 5.778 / 5.984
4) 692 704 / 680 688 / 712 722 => -0.2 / 6.301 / 5.73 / 5.839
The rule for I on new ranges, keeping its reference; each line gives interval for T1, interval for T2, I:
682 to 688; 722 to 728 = 0.52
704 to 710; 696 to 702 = 0.04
